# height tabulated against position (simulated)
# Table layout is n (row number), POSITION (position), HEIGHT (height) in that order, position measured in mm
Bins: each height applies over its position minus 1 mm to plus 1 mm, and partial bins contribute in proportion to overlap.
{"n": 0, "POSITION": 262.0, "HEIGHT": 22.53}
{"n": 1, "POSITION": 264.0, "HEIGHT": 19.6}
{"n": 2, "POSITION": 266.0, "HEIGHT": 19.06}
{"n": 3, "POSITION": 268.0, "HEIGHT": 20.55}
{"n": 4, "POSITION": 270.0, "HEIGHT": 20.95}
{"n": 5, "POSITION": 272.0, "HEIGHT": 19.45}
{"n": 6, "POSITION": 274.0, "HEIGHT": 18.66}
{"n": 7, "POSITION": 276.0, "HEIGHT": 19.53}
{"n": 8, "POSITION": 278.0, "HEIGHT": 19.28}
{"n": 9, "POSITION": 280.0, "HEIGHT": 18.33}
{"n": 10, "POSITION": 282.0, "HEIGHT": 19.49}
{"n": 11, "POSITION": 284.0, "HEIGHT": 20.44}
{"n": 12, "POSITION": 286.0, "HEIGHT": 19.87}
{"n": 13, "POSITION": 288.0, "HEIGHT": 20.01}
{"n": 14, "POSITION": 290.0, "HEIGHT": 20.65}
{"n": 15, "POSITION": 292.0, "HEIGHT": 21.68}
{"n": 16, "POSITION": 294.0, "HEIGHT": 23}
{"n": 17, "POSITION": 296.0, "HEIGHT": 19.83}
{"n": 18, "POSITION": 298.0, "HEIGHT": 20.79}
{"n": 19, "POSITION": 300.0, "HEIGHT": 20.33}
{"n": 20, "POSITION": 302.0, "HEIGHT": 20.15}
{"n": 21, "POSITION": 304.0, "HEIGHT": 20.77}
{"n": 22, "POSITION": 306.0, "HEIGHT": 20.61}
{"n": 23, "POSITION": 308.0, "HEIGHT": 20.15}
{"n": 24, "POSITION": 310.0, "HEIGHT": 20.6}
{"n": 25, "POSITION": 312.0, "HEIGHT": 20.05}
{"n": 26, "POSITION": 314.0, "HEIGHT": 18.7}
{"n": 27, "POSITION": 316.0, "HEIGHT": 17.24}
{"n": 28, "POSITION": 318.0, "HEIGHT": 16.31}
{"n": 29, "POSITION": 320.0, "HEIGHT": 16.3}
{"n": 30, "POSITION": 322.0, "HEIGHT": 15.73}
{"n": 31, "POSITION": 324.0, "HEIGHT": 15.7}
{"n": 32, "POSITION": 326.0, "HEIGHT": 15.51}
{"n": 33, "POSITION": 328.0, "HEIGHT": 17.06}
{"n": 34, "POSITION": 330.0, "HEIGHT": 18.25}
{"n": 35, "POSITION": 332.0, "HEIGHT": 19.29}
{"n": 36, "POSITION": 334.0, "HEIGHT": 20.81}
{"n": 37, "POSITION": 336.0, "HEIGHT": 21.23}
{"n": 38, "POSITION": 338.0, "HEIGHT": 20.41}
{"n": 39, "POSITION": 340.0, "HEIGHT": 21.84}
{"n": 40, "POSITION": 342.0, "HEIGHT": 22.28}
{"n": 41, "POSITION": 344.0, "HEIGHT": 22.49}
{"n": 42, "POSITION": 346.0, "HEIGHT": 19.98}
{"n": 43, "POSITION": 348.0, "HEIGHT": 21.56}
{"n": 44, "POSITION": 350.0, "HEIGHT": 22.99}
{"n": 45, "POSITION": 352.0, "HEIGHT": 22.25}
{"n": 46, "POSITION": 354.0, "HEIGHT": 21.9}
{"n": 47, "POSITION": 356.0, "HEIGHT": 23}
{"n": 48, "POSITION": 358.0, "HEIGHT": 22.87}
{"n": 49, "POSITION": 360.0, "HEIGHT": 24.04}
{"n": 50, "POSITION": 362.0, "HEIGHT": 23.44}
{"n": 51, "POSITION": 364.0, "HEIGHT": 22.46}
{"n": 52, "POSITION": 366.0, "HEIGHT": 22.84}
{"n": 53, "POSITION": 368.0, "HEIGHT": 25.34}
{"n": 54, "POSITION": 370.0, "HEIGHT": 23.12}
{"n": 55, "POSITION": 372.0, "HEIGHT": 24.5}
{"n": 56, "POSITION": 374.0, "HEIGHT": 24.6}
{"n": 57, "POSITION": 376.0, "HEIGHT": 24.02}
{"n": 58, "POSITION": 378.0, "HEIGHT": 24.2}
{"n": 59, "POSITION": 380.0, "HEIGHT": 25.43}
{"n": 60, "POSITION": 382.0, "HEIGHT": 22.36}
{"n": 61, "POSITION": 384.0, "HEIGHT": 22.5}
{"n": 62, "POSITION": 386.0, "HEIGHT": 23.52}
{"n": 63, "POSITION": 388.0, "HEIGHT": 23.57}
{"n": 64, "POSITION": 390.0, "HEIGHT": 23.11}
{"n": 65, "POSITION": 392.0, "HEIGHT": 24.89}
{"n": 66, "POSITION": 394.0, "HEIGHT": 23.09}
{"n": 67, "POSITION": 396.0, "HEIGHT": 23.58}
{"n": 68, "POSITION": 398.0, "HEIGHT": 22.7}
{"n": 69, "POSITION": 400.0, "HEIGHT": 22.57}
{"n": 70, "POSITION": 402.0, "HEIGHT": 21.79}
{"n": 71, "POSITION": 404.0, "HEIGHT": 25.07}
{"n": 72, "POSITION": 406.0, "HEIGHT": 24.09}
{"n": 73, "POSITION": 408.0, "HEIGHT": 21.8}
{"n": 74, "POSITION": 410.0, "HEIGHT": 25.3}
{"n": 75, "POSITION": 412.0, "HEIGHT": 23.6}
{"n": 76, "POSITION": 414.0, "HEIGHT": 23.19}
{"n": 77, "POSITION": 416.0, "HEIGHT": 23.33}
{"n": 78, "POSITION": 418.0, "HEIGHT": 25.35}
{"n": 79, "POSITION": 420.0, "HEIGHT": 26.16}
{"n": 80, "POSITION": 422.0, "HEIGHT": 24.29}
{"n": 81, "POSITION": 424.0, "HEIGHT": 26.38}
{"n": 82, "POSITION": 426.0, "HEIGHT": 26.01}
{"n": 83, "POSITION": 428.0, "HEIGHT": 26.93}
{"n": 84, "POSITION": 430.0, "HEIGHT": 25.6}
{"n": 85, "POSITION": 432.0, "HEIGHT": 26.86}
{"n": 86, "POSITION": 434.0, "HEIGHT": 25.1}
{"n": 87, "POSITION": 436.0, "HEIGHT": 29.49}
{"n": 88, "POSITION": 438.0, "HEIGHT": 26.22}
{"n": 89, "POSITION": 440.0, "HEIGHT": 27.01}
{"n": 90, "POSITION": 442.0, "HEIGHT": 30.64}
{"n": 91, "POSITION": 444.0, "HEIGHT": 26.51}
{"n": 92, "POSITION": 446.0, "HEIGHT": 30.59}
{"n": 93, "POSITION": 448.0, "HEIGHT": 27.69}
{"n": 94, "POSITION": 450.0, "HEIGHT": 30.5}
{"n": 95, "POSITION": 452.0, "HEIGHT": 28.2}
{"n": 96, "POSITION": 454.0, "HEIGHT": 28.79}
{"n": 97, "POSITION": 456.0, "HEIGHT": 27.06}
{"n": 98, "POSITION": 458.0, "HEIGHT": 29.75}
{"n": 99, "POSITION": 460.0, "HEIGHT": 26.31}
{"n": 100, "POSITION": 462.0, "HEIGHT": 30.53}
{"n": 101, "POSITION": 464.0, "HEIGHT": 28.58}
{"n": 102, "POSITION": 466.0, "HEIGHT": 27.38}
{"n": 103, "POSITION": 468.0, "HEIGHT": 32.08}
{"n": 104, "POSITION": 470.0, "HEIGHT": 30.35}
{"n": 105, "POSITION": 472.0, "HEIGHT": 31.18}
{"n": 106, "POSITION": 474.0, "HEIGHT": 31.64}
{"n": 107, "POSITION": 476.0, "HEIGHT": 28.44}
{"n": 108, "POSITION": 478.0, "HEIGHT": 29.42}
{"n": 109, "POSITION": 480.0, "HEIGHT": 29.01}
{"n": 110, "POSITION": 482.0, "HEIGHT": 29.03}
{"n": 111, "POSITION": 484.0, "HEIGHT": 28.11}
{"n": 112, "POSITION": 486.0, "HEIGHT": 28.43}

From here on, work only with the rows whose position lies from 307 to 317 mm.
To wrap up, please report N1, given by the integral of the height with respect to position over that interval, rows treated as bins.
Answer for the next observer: 193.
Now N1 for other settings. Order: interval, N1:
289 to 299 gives 212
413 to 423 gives 245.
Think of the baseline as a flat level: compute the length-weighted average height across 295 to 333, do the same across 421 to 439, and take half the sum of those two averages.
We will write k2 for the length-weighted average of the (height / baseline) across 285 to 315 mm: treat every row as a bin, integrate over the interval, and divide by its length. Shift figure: 0.9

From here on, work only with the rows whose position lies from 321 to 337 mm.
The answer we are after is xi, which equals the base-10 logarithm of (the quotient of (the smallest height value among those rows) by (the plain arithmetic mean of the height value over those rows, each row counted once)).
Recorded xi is -0.063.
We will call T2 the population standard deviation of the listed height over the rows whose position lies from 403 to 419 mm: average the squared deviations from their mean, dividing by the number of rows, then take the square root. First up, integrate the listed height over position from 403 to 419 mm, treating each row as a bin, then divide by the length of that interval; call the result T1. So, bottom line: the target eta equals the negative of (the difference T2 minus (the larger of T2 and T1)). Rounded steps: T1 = 24.0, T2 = 1.16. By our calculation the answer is 22.8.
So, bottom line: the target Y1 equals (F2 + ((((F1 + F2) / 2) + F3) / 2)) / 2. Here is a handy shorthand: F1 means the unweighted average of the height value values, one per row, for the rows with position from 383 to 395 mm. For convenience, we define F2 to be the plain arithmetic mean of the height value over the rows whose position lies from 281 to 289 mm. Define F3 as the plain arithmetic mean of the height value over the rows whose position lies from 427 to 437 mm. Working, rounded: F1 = 23.4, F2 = 20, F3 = 26.8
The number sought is 22.1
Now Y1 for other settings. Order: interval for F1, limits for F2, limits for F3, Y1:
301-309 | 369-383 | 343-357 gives 23.1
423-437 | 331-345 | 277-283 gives 21.3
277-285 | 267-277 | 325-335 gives 19.4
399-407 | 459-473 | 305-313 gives 26.4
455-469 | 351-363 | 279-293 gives 22.9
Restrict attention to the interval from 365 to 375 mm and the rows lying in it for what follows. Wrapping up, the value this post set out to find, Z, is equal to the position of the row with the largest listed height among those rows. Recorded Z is 368.0 mm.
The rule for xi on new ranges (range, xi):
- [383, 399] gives -0.016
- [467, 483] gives -0.025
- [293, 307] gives -0.020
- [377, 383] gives -0.031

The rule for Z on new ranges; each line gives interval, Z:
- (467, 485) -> 468.0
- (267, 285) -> 270.0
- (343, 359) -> 356.0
